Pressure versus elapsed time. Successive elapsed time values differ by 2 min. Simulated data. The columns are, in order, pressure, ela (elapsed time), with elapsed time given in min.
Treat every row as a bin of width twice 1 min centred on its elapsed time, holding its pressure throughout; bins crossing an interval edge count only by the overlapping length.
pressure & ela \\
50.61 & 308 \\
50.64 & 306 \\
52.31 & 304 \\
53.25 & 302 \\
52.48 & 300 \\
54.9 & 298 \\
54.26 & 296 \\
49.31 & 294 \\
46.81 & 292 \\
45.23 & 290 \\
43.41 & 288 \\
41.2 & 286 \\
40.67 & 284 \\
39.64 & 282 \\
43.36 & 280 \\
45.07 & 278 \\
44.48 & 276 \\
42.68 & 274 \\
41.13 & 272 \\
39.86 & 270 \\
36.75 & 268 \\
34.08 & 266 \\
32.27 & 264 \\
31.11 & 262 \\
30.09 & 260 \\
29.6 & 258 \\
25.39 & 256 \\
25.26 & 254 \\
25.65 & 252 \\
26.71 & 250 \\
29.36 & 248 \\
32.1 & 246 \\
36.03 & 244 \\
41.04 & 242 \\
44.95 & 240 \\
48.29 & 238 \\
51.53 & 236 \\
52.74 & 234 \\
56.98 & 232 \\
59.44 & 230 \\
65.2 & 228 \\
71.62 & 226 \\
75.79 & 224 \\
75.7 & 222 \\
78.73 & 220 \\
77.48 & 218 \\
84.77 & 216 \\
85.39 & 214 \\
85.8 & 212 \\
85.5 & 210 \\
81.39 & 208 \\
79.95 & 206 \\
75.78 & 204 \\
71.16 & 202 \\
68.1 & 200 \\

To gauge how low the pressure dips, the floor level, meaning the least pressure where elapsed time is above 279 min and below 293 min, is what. 39.64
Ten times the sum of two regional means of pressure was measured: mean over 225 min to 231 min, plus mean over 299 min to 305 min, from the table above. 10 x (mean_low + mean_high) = 1181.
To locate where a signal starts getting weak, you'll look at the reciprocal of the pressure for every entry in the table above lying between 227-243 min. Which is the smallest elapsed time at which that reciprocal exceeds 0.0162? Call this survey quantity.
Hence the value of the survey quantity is 230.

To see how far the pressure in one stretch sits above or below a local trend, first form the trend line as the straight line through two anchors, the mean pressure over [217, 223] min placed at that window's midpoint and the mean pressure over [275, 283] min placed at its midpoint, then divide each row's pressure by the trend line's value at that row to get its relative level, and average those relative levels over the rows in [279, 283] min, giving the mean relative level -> 1.0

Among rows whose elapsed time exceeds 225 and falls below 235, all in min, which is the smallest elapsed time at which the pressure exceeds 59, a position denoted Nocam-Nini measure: 226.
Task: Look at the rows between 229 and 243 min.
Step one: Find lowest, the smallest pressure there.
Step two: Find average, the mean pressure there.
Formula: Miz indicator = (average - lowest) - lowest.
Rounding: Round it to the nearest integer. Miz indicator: -31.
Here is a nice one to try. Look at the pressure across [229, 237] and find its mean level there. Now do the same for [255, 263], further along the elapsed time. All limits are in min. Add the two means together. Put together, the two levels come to 84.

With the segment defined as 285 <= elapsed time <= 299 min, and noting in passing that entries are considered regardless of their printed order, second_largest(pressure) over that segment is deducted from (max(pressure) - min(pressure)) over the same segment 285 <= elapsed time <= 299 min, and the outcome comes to -41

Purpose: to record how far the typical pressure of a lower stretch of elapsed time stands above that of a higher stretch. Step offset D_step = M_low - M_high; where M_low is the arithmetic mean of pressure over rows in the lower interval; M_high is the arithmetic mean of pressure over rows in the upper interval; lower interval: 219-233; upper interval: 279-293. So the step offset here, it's 26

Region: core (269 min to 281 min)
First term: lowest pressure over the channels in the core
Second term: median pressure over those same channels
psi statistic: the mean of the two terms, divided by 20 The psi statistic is 2.1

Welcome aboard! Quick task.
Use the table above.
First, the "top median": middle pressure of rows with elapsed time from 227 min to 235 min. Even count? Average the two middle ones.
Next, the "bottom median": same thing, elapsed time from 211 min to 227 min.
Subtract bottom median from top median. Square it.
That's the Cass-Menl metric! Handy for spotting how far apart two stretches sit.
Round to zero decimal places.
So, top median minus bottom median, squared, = 396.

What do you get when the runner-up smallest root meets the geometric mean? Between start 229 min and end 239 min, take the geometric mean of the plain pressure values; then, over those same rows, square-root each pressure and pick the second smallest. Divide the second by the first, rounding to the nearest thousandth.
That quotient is 0.134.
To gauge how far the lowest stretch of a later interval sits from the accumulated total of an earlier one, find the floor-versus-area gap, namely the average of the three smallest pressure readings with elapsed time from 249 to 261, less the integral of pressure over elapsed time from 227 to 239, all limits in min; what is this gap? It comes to -643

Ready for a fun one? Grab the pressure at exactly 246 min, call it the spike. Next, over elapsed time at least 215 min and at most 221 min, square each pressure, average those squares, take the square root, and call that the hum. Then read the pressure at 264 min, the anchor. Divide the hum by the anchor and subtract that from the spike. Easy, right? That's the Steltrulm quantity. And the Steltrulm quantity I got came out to 30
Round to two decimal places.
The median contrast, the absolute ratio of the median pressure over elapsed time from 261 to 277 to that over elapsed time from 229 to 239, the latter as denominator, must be 0.73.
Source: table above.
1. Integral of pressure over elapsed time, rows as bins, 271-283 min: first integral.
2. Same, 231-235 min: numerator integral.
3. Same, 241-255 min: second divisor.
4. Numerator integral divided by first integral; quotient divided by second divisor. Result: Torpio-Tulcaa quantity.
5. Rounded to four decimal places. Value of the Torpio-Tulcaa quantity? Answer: 0.0010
